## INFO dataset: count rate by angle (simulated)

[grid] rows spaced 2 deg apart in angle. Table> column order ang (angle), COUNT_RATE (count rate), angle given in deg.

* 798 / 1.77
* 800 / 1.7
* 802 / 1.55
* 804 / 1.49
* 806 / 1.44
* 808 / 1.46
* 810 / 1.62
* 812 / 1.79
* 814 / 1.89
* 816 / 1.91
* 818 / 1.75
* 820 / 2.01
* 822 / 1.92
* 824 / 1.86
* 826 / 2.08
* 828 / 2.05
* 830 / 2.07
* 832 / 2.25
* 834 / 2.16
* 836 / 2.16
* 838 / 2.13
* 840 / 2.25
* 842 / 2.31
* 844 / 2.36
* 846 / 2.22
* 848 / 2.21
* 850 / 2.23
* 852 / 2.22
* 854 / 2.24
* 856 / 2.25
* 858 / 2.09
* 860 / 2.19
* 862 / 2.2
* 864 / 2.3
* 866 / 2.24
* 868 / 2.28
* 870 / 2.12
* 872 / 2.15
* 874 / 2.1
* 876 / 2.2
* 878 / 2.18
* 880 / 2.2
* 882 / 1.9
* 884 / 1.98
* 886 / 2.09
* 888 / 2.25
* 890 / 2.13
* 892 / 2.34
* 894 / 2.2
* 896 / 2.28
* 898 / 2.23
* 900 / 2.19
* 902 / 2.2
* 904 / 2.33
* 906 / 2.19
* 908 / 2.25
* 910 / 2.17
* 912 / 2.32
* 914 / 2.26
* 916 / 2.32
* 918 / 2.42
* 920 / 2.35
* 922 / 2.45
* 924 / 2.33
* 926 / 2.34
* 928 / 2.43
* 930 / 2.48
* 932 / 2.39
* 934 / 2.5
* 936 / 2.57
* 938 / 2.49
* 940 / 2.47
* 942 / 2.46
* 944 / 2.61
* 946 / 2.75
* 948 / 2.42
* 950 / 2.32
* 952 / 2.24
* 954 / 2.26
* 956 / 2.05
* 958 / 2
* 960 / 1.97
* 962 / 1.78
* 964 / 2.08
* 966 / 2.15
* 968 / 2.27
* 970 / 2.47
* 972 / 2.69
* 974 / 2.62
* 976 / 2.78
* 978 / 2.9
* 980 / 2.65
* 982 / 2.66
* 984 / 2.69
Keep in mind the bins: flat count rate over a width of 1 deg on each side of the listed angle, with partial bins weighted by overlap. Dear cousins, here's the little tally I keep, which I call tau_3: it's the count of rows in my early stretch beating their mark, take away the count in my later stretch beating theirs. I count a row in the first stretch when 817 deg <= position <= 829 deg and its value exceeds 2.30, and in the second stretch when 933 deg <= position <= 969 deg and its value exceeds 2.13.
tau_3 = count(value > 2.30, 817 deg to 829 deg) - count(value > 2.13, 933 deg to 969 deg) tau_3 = -13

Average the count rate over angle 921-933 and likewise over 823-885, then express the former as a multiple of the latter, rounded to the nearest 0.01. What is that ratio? 1.11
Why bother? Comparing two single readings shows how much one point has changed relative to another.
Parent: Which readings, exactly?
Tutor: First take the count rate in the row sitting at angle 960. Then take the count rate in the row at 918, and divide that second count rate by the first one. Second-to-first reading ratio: 1.23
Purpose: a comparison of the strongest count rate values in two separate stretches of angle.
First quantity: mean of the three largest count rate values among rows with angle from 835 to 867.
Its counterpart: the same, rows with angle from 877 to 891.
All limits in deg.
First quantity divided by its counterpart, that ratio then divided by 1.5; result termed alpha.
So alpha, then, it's 0.701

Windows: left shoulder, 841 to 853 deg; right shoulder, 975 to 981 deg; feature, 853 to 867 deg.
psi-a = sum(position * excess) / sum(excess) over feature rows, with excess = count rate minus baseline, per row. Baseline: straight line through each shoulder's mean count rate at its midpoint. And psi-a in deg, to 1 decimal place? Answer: 860.0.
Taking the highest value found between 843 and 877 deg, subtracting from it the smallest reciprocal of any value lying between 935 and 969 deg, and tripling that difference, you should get 6.0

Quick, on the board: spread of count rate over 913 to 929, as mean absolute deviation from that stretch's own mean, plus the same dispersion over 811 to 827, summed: 0.13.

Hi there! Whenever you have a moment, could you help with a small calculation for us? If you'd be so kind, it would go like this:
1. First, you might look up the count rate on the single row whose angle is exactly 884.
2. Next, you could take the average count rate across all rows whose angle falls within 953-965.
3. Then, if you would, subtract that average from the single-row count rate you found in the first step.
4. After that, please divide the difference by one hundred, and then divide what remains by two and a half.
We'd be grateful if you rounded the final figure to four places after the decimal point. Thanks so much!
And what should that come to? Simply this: -0.0002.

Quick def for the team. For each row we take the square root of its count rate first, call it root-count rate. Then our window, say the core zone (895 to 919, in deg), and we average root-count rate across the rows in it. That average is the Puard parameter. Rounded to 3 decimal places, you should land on 1.504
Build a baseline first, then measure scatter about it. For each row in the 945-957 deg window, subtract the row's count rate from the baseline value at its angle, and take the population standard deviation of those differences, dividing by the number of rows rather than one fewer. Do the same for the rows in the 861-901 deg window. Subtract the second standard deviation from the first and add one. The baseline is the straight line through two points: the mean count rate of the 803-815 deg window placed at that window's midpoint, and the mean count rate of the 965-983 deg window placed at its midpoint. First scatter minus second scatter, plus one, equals 1.11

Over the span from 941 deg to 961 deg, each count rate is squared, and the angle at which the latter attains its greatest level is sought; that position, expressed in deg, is 946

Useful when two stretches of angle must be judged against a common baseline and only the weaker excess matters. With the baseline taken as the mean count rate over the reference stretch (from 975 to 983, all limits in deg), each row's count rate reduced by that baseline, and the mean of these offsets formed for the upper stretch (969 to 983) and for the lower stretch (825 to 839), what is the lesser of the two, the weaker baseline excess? -0.62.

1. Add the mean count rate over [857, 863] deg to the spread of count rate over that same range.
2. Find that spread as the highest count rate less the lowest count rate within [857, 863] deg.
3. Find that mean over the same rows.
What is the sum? 2.27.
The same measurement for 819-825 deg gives 2.08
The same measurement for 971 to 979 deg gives 3.03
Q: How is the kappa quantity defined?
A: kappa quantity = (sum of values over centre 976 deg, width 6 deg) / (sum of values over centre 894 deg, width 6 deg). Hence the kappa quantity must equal 1.22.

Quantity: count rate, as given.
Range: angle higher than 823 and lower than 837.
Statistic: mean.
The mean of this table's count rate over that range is 2.09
